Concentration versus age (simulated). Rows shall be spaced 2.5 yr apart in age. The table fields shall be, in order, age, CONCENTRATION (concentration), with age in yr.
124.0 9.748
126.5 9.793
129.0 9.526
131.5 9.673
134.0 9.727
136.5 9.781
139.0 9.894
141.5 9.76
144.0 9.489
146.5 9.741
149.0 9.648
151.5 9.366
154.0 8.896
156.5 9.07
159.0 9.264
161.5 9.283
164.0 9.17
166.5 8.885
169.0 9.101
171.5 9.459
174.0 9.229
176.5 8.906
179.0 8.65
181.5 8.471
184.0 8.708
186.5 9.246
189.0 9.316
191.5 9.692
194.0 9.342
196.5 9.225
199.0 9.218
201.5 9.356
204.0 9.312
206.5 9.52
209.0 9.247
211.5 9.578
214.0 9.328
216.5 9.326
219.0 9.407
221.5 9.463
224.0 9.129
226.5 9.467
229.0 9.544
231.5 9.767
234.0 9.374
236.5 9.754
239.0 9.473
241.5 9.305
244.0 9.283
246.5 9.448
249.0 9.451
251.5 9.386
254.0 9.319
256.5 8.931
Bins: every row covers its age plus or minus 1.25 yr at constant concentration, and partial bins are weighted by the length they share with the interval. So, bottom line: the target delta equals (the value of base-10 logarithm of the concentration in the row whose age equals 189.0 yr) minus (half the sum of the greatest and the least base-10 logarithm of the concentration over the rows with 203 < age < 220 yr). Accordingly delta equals -0.004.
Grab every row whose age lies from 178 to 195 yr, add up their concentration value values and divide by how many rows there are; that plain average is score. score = 9.1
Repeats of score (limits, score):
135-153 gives 9.7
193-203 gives 9.3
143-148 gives 9.6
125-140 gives 9.7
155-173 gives 9.2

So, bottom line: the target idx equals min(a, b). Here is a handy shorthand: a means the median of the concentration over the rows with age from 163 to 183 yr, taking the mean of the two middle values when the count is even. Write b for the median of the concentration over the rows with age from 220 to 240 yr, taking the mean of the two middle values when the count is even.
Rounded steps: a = 9.0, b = 9.47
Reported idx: 9.00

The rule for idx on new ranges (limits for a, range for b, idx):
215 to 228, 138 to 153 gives 9.41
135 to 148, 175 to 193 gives 8.91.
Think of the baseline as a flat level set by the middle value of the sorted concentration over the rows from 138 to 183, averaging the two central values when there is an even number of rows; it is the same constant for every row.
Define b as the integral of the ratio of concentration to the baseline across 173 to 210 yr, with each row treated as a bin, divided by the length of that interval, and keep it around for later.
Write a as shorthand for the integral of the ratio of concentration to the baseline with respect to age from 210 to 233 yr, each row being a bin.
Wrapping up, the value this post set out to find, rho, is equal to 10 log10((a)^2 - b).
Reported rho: 27.4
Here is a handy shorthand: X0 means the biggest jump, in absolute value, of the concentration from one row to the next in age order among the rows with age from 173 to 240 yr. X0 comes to 0.54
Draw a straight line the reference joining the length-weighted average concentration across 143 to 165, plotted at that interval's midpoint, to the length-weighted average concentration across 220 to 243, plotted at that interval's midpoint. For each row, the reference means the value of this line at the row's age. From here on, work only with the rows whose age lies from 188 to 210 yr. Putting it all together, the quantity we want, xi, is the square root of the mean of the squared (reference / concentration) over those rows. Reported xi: 1.01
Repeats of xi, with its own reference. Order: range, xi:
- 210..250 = 1.00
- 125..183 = 1.00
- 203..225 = 1.01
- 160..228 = 1.02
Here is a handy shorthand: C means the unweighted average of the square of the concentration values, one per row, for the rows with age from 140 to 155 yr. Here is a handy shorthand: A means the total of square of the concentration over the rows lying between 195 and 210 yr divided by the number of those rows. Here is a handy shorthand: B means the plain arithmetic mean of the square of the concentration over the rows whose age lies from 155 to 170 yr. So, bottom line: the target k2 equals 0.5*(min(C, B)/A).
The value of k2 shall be 0.480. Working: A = 86.7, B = 83.4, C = 90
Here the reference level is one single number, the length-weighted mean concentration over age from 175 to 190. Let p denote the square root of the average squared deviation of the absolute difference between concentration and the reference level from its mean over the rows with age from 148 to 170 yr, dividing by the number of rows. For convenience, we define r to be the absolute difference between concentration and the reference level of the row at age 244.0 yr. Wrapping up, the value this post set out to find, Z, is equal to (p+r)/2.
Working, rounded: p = 0.225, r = 0.40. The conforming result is 0.31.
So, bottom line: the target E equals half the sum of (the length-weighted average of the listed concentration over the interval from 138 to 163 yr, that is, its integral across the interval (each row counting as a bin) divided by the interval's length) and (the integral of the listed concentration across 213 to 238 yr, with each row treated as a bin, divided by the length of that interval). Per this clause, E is 9.45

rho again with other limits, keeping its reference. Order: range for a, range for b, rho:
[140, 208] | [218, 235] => 36.6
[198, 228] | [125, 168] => 29.6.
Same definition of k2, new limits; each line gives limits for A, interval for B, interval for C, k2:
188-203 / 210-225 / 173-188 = 0.449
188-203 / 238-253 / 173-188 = 0.449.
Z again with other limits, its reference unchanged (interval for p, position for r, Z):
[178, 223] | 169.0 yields 0.19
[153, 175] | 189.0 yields 0.30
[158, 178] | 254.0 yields 0.31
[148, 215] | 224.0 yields 0.23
